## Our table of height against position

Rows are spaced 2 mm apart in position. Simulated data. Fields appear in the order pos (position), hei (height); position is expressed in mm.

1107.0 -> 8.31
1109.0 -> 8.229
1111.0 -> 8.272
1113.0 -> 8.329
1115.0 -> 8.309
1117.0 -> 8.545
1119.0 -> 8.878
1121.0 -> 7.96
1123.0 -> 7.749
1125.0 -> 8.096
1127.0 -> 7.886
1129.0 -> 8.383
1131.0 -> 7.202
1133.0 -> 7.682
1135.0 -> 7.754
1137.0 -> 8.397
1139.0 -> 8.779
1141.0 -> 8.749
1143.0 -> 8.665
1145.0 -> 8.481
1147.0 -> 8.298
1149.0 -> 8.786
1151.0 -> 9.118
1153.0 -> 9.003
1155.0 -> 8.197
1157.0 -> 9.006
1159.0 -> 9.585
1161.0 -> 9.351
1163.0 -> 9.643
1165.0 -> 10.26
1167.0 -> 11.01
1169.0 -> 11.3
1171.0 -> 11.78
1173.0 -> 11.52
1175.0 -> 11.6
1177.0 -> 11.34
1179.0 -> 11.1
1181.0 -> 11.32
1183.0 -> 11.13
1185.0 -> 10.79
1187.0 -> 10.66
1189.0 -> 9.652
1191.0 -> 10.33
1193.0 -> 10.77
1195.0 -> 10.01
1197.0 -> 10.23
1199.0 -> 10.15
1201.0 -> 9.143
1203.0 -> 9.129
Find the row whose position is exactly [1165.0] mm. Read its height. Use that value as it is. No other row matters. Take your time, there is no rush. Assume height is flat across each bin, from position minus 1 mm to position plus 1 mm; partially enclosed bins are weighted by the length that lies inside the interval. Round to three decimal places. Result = 10.260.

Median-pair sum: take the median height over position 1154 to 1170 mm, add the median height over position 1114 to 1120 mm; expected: 18.2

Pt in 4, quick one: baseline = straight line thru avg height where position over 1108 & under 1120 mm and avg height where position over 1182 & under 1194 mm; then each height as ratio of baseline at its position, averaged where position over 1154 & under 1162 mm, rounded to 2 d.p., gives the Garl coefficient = 0.93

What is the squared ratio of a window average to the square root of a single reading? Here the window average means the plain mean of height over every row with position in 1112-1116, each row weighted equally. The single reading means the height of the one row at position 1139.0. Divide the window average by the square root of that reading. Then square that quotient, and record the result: 7.88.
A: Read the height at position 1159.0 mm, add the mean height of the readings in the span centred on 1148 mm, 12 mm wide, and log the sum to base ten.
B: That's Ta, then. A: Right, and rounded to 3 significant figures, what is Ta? 1.26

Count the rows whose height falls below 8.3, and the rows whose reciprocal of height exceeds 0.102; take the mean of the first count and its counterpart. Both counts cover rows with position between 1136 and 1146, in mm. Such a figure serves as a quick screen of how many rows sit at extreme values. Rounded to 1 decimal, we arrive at 2.5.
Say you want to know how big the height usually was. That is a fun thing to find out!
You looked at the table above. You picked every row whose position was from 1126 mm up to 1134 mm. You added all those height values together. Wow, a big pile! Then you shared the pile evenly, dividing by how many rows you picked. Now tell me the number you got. 7.8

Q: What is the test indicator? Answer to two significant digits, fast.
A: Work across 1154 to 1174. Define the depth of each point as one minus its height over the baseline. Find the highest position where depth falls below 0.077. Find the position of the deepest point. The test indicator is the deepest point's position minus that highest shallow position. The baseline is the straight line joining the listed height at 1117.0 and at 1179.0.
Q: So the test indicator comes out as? -18 mm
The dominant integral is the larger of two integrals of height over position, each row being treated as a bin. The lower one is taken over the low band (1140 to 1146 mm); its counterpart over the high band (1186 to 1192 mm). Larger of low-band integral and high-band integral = 61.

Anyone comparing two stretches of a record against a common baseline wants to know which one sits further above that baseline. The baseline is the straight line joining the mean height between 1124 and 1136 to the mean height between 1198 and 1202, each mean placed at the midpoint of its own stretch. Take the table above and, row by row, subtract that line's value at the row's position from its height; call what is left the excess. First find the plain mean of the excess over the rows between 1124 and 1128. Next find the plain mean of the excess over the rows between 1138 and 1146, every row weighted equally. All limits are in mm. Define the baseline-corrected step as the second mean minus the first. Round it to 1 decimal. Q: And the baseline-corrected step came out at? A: 0.3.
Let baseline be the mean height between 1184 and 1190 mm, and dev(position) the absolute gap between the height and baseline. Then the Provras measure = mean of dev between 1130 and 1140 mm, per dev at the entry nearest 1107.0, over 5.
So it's 0.23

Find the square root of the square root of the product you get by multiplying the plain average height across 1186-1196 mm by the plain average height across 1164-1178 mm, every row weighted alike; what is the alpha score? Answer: 3.3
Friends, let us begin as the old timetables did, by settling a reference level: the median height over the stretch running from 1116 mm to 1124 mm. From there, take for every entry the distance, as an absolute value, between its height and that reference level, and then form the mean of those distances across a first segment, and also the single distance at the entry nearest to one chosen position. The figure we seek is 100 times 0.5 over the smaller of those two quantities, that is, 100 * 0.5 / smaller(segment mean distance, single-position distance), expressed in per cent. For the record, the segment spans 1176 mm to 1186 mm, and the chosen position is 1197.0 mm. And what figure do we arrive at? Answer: 25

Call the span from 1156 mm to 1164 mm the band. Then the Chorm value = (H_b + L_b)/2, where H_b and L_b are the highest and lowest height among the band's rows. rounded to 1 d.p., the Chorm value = 9.3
